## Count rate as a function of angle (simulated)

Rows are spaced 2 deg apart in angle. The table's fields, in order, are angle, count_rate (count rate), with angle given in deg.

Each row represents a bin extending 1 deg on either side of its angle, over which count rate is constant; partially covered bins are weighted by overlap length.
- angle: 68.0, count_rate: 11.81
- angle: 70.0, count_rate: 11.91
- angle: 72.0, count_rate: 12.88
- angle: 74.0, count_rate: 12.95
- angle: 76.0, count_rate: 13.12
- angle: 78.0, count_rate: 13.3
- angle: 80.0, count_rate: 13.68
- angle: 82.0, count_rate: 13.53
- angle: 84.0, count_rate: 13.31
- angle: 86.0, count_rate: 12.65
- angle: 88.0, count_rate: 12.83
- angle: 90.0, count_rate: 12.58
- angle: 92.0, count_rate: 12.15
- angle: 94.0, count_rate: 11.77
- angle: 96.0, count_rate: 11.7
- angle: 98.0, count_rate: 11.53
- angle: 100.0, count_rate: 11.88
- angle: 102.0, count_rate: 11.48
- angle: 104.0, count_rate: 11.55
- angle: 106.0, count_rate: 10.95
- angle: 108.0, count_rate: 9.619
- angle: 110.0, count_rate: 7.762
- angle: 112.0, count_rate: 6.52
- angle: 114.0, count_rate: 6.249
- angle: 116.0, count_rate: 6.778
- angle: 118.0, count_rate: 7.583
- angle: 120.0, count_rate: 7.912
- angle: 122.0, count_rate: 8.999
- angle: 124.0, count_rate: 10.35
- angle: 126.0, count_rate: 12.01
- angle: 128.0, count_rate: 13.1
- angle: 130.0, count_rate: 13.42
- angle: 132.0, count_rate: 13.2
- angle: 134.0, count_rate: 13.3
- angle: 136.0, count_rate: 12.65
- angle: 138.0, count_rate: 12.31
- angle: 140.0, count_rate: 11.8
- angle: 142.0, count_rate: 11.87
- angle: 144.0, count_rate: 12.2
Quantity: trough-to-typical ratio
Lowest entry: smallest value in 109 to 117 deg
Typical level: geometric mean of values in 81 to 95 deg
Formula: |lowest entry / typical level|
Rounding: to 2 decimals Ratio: 0.49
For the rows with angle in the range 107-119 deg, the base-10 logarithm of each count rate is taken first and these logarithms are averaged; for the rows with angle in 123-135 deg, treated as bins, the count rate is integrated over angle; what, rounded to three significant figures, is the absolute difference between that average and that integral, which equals 150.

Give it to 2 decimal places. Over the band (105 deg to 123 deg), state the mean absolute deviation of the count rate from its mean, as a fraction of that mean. 0.15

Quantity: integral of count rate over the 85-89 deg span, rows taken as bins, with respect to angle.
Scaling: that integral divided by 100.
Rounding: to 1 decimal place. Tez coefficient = 0.5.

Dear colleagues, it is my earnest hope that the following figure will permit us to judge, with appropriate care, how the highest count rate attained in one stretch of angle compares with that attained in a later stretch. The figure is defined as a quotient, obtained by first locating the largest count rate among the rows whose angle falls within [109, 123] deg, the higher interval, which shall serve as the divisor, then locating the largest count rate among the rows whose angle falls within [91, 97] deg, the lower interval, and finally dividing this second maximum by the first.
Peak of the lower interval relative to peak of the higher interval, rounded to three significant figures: 1.35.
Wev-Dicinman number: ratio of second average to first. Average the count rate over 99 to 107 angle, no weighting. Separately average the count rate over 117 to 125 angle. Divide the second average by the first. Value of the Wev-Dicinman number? 0.76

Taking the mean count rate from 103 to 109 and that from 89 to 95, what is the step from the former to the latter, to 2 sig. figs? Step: 1.5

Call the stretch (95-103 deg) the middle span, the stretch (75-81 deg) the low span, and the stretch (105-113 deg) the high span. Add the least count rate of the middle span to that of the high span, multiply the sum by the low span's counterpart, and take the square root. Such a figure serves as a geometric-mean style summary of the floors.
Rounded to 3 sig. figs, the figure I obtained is 15.4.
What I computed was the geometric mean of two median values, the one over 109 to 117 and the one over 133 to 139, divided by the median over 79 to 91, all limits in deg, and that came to 0.70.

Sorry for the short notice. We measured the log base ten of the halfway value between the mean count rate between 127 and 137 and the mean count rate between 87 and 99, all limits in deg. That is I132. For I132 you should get 1.10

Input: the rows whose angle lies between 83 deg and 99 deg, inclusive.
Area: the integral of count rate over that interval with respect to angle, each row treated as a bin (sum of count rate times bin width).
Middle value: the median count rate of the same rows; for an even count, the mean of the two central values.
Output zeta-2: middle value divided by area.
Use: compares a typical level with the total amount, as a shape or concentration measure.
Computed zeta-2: 0.0628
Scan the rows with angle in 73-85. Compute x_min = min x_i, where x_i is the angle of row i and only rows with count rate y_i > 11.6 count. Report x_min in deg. 74.0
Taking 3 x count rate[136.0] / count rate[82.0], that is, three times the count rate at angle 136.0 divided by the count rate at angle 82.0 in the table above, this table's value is 2.80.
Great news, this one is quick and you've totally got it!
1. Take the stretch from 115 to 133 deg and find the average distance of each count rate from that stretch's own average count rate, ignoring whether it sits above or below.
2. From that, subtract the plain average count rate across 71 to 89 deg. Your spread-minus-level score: -10.9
